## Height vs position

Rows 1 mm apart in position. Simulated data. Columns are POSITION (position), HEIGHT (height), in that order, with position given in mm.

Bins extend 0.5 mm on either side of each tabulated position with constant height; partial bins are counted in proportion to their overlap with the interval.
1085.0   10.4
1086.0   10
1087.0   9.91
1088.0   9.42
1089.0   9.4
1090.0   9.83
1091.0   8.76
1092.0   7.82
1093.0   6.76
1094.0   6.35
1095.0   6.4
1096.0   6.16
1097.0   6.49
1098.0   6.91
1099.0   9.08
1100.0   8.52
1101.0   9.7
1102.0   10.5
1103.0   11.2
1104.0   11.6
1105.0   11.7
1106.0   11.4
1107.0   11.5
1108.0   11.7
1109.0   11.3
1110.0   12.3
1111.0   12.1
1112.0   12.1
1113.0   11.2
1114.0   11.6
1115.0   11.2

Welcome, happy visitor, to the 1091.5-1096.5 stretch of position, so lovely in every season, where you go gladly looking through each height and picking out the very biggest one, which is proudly 7.82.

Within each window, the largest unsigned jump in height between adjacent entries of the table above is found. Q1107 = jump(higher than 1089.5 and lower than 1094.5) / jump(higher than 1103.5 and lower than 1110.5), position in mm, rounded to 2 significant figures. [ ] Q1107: 1.1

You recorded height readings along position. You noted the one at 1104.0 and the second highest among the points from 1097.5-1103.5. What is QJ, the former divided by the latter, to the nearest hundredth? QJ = 1.10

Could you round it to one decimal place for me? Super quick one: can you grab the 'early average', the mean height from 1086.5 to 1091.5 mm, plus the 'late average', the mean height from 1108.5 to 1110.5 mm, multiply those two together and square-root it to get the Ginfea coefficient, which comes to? 10.6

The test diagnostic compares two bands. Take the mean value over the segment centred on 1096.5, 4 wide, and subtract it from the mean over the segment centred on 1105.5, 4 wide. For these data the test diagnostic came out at 5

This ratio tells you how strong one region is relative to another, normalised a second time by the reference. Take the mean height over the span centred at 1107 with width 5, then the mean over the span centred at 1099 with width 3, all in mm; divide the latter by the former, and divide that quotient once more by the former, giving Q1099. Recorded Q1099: 0.062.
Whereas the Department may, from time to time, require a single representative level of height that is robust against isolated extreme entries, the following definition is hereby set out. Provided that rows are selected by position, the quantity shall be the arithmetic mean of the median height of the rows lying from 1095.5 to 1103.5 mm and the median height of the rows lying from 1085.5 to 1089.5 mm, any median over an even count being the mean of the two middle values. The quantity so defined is 9.2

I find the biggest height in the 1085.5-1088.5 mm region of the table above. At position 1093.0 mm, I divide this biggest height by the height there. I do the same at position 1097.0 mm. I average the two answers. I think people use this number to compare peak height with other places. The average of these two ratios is 1.51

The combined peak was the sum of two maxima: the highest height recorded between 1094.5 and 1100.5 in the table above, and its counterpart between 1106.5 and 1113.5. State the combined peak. 21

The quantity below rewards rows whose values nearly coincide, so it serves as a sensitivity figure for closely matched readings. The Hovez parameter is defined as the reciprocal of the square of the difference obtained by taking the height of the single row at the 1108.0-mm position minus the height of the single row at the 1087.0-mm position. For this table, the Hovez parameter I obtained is 0.31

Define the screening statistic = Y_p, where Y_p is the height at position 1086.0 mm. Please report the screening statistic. 10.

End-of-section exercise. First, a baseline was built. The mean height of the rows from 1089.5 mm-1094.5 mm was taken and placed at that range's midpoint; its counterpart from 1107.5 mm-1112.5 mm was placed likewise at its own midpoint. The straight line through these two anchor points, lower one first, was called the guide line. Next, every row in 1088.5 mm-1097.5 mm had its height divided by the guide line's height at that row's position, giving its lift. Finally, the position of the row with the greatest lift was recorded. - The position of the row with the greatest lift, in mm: 1090.0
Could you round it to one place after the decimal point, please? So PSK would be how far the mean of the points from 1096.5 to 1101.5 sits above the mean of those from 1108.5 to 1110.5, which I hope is -3.7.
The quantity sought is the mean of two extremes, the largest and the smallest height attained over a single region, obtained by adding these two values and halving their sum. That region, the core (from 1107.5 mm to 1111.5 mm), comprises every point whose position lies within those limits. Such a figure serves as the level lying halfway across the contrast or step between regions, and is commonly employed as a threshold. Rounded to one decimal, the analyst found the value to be 11.8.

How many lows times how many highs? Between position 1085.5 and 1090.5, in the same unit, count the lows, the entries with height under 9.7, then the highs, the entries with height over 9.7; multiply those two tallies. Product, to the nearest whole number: 6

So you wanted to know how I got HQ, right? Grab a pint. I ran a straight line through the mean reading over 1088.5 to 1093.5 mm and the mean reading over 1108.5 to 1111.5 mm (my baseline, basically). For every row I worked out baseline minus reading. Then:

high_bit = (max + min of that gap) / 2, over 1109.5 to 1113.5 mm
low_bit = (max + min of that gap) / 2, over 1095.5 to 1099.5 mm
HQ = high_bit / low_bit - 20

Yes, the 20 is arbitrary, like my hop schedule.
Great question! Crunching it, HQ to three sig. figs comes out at -19.8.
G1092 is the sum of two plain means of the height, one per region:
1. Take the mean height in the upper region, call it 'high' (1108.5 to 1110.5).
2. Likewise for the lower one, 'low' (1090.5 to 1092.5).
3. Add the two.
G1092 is 20.1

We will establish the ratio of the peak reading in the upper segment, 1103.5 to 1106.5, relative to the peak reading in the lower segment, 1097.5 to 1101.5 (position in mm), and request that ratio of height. 1.21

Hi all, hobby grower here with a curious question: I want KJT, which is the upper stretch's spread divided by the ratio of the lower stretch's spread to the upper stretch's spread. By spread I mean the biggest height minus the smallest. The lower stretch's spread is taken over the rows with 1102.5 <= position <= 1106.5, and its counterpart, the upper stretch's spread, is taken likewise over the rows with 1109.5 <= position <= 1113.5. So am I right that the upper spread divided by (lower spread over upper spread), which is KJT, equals 2.4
